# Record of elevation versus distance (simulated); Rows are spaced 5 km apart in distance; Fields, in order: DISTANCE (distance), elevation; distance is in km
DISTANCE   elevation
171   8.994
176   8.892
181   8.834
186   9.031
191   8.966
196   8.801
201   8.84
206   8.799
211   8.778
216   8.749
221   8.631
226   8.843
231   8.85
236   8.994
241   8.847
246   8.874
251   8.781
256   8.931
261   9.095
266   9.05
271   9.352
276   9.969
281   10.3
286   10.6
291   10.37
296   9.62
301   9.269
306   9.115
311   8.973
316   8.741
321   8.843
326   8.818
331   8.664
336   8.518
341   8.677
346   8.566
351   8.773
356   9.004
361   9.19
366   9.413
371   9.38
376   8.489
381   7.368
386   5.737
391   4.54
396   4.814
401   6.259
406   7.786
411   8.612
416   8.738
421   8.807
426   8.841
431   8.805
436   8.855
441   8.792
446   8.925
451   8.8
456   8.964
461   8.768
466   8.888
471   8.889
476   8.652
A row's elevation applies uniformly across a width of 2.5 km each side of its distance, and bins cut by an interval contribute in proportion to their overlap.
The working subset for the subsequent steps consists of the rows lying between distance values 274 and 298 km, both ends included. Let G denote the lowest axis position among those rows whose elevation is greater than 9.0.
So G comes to 276 km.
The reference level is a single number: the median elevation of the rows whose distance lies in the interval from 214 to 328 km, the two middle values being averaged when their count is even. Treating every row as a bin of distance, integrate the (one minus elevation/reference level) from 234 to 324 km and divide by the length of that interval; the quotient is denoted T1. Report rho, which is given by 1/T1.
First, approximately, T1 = -0.038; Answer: -26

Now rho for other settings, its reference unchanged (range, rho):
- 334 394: 10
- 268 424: 22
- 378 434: 5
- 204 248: 58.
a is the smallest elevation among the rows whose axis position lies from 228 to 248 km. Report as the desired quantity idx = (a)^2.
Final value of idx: 78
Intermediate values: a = 8.847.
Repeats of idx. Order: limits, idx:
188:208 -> 77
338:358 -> 73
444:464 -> 77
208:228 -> 74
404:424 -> 61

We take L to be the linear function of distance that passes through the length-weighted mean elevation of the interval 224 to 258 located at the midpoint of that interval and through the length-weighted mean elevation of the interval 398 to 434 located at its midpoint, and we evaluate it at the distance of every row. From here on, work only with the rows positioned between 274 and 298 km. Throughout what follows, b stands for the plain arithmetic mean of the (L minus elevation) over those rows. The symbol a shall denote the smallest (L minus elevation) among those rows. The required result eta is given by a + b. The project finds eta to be -3.4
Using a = -1.9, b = -1.46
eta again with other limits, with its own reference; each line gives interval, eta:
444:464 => -1.7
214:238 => 0.0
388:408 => 2.9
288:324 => -2.3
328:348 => -0.3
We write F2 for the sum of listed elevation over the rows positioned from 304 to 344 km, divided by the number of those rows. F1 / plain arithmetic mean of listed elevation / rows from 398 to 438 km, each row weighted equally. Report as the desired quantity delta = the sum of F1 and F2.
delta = 17.1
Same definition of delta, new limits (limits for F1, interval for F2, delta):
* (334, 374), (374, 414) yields 15.6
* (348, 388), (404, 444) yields 17.1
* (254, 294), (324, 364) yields 18.5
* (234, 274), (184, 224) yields 17.8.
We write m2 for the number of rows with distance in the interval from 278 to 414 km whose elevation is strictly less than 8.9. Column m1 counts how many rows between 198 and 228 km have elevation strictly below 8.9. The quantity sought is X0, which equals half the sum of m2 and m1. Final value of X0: 11.0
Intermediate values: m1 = 6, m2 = 16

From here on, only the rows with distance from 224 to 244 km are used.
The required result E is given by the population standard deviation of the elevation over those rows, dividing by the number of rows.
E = 0.06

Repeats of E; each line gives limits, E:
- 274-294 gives 0.23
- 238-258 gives 0.05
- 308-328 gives 0.08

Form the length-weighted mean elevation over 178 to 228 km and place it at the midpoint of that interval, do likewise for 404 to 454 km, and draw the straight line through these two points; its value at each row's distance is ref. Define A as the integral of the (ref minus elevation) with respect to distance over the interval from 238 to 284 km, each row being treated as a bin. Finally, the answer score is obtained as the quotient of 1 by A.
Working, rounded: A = -21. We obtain -0.05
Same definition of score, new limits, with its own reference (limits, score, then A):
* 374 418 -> 0.01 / 81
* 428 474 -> -0.14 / -7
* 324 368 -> -0.26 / -4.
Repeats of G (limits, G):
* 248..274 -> 261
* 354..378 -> 356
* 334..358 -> 356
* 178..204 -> 186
